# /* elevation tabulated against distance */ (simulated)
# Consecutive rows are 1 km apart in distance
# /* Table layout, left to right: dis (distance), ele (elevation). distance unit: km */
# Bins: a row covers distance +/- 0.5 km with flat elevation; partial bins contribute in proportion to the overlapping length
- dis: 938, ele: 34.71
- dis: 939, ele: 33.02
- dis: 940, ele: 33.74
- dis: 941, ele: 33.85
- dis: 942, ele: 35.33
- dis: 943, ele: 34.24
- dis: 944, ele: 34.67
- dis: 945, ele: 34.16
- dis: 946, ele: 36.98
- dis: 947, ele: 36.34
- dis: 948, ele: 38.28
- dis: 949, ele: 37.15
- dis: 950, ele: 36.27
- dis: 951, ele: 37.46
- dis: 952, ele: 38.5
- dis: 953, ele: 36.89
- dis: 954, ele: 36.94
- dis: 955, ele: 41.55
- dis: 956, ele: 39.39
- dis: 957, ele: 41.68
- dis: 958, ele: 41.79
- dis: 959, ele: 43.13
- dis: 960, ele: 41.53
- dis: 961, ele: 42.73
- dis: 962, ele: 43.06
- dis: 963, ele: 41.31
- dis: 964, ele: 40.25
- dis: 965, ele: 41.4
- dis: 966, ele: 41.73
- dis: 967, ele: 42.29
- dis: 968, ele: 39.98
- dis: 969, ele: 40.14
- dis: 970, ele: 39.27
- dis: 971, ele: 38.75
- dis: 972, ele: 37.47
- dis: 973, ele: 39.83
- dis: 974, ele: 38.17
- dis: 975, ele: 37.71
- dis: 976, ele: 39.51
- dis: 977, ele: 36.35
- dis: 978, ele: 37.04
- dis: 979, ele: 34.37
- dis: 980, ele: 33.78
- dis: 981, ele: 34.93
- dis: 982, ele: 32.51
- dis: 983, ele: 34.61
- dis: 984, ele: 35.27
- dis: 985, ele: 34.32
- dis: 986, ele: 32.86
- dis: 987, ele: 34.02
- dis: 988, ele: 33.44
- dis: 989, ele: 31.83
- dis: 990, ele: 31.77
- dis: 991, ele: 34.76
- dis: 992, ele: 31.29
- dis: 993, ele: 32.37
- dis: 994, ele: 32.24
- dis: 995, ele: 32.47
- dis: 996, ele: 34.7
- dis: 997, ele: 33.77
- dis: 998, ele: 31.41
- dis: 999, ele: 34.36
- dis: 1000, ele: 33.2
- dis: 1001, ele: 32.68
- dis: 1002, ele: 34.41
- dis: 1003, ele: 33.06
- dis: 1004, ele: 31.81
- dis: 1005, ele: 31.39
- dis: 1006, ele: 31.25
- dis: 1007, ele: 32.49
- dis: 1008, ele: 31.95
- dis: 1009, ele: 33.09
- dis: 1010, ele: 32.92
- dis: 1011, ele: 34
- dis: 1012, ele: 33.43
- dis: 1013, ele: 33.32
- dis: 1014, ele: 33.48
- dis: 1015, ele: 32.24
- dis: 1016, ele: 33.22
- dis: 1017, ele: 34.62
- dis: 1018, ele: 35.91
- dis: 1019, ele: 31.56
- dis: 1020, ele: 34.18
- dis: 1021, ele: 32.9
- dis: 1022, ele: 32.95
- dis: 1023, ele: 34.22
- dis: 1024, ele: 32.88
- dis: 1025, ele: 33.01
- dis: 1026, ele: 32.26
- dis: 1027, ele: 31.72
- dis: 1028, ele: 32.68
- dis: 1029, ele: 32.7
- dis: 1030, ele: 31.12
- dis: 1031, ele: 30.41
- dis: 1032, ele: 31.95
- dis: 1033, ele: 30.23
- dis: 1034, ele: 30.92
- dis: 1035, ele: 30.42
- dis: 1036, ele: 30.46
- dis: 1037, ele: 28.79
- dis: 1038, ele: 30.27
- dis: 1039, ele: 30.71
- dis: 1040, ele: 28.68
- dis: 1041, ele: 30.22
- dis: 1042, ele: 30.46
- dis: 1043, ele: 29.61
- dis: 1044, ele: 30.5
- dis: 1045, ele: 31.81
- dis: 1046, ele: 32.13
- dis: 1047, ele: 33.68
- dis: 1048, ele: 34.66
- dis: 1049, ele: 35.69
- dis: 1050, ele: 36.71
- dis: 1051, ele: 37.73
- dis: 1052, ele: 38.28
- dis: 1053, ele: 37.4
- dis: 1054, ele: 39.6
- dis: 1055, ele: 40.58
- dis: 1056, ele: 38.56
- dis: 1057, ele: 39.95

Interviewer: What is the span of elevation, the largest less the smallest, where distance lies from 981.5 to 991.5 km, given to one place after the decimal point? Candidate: 3.5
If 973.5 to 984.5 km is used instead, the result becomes 7.0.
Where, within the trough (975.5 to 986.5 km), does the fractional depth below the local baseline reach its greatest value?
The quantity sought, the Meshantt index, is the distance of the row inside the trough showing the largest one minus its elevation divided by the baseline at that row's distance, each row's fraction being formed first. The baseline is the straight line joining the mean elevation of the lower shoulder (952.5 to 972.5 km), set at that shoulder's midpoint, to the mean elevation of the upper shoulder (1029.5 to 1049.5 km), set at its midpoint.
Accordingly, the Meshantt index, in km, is 982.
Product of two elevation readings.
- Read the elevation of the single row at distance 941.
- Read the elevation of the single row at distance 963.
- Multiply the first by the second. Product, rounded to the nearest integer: 1398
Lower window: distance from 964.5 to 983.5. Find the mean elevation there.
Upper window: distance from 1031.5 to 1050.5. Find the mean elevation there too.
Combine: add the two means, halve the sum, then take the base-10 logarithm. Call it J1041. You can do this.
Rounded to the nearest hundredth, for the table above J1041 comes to 1.54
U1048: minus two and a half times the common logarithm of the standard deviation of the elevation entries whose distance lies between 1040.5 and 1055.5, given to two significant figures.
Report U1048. -1.4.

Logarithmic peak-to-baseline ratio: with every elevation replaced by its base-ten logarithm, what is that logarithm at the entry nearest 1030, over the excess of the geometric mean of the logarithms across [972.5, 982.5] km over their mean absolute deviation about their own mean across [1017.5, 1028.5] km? 0.96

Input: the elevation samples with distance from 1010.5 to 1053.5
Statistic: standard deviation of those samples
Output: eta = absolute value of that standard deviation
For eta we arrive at 2.3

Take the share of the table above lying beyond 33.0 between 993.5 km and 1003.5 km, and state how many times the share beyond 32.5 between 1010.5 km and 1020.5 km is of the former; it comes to 1.3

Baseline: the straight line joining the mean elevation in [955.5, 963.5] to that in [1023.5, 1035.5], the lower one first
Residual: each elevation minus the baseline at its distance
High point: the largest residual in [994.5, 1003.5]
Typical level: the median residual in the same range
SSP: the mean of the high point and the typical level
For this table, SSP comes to -1.9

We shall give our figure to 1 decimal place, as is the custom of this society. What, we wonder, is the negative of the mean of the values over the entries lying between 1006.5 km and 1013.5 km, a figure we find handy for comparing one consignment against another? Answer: -33.0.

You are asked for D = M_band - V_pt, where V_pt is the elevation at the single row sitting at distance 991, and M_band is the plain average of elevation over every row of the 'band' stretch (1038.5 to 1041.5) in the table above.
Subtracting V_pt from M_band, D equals -5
